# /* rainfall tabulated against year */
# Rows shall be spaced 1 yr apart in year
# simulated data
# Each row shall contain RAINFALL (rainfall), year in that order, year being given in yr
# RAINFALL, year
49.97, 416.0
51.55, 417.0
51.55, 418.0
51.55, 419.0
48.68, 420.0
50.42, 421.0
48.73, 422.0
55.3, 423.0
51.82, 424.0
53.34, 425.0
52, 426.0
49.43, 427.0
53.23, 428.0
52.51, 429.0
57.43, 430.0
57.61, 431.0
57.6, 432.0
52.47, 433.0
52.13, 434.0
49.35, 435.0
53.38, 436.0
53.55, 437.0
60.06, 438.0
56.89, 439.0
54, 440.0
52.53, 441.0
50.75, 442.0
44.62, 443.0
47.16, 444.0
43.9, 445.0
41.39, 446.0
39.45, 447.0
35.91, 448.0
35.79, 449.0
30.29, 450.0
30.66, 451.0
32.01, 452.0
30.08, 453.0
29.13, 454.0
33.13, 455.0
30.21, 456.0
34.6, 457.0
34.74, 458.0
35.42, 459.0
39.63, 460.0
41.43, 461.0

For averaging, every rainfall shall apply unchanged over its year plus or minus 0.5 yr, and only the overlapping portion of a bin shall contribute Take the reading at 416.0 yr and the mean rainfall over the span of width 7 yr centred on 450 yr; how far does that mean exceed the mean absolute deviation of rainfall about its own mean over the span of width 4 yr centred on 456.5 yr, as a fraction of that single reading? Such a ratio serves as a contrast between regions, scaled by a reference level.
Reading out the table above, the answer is 0.64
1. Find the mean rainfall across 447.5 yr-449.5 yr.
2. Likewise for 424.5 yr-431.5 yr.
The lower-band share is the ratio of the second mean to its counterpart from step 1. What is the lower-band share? 1.50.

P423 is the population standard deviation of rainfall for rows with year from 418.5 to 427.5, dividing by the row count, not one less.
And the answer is 2.1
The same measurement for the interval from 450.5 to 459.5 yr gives 2.2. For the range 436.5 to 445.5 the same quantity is 5.1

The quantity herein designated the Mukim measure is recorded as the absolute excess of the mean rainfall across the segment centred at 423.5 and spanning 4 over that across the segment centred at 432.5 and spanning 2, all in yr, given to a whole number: 3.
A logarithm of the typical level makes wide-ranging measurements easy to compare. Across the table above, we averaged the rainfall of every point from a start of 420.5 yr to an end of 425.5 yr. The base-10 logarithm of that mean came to 1.72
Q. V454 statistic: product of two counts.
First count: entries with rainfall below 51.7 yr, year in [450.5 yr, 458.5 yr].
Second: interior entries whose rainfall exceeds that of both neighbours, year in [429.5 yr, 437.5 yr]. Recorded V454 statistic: 8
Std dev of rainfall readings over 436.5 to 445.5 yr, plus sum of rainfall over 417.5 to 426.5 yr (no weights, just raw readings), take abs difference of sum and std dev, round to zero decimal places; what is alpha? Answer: 458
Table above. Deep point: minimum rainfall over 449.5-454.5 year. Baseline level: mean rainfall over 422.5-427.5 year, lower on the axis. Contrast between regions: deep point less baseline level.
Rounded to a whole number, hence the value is -23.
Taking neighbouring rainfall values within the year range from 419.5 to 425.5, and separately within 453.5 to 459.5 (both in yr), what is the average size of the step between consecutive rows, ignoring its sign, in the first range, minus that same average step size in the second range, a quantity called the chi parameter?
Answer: 0.57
